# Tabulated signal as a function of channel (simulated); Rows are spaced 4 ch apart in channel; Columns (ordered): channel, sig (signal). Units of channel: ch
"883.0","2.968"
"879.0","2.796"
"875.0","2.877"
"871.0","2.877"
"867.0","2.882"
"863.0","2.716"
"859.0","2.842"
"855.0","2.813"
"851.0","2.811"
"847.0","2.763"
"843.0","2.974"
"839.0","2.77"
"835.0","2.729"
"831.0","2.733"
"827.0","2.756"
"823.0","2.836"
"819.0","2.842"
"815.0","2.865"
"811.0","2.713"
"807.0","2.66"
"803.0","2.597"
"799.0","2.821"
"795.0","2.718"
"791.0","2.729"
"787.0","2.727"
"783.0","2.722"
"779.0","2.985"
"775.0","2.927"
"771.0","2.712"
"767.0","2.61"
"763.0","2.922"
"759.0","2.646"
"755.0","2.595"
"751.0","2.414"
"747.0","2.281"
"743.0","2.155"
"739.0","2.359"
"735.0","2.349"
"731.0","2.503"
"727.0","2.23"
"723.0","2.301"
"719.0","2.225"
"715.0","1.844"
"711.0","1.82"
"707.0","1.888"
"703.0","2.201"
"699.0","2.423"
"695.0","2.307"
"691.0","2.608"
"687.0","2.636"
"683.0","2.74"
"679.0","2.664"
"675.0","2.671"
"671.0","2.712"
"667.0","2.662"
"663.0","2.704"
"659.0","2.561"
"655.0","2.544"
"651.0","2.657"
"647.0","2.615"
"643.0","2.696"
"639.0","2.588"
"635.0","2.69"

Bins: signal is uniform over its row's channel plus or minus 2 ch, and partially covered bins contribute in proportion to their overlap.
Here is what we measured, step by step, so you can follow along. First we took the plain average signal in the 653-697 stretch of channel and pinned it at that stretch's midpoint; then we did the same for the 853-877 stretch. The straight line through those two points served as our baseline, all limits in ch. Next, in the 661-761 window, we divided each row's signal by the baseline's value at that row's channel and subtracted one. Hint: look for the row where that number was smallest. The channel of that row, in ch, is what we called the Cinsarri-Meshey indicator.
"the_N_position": 711.0 ch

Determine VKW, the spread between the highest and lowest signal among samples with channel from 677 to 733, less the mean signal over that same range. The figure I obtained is -1.4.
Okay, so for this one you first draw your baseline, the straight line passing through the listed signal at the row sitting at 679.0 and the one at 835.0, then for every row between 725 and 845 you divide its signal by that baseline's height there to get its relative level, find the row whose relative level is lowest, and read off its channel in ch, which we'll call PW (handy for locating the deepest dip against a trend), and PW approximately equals 743.0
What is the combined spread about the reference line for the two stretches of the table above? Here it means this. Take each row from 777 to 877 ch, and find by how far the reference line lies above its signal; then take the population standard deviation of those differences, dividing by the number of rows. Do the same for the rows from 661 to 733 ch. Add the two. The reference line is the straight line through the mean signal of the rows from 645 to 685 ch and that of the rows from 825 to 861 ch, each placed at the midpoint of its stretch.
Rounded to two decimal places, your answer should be 0.40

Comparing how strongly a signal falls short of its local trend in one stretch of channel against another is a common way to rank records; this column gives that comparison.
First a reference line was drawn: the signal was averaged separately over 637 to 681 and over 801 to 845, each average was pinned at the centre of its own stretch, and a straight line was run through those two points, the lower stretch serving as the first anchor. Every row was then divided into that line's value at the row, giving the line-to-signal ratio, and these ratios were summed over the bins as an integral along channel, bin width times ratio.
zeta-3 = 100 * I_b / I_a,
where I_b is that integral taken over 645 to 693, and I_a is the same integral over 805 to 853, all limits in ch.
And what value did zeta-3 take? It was 101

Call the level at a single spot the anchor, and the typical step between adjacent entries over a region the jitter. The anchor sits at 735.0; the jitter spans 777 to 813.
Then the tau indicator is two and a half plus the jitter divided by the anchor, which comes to 2.54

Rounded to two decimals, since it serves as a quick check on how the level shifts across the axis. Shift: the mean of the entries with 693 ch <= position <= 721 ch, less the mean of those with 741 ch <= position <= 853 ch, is -0.61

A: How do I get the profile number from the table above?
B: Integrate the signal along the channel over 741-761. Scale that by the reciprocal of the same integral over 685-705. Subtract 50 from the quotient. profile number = -49.0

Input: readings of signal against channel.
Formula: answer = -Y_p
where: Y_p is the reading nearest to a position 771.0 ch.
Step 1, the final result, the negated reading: -2.71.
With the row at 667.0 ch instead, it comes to -2.66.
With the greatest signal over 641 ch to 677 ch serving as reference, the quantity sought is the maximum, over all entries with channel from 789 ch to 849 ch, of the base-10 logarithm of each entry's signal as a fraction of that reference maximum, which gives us 0.040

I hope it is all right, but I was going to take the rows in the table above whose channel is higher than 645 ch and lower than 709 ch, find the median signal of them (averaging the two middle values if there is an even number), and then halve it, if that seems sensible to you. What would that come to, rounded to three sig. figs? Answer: 1.31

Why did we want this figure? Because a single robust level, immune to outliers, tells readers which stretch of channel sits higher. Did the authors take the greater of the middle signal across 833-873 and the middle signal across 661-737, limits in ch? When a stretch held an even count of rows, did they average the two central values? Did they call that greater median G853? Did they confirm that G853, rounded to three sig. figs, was 2.81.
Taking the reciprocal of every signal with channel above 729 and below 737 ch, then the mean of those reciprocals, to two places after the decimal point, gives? 0.41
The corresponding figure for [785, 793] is 0.37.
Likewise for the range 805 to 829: 0.36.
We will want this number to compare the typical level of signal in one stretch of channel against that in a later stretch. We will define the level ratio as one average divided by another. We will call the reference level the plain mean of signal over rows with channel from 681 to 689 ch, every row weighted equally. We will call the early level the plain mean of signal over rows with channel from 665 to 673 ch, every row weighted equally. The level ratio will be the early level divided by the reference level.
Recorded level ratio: 1.00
